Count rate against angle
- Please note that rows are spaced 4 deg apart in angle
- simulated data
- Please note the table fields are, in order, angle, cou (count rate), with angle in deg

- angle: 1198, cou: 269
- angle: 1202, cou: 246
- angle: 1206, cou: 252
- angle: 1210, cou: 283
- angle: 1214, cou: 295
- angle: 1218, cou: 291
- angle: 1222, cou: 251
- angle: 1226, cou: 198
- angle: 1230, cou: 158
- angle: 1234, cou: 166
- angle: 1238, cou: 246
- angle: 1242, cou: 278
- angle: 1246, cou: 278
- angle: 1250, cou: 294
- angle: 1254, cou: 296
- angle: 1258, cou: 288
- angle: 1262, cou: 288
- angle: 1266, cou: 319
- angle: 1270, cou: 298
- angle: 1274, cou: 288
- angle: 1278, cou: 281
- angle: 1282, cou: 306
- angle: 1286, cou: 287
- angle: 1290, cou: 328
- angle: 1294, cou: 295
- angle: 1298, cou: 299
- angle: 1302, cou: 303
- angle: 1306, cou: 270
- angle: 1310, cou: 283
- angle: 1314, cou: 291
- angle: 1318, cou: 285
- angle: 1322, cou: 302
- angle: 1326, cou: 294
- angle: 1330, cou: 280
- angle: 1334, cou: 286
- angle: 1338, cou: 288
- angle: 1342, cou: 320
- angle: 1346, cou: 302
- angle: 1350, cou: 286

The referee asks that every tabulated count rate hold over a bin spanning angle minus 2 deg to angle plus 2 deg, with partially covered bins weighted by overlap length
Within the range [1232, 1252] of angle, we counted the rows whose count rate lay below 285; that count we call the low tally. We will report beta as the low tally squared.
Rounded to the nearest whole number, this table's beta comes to 16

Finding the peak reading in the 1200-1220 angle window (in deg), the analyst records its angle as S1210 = 1214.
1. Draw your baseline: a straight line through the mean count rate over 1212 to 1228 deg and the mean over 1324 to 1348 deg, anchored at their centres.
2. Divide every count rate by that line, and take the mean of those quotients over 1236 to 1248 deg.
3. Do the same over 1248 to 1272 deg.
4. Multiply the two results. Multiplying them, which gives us 1.10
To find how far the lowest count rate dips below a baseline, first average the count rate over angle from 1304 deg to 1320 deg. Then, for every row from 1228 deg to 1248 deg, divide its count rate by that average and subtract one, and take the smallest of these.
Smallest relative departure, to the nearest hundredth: -0.44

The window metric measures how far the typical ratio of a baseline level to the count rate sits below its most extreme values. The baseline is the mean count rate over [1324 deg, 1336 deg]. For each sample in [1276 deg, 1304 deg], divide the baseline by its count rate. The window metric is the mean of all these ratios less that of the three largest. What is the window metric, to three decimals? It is -0.039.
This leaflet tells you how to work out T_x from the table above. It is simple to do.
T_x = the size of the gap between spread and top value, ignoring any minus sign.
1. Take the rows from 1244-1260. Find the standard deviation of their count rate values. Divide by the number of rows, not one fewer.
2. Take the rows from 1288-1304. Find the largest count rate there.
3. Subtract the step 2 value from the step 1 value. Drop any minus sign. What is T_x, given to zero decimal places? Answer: 321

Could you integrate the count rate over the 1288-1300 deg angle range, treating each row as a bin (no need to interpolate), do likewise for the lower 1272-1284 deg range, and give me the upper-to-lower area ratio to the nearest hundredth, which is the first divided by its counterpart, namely 1.05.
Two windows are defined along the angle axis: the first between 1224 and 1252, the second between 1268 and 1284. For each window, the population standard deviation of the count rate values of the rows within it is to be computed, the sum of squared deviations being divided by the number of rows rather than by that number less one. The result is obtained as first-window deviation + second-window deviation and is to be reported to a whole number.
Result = 62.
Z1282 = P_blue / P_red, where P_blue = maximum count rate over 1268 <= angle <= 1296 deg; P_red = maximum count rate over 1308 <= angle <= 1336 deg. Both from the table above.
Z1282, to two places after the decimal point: 1.09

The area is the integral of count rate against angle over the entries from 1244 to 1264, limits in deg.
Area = 5776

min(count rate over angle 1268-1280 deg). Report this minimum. 281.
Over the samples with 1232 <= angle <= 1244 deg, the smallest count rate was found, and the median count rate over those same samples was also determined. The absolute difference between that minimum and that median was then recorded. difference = 80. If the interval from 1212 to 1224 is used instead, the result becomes 40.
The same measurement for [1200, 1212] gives 6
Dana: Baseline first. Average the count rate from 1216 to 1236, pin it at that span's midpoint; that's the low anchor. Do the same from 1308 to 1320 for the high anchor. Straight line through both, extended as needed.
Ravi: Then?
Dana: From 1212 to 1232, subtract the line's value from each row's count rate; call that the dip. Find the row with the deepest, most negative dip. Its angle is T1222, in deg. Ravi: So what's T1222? 1230 deg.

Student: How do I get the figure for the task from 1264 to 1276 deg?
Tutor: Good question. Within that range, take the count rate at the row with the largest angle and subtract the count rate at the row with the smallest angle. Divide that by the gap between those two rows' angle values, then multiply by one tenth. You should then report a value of -0.4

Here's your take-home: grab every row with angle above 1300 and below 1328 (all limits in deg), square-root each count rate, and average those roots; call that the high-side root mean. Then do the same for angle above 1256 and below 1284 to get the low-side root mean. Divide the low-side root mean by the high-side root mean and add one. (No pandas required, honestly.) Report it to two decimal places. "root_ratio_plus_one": 2.01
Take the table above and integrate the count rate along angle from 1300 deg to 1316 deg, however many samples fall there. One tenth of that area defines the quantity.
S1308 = 459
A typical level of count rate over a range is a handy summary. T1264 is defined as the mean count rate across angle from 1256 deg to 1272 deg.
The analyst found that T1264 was 298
